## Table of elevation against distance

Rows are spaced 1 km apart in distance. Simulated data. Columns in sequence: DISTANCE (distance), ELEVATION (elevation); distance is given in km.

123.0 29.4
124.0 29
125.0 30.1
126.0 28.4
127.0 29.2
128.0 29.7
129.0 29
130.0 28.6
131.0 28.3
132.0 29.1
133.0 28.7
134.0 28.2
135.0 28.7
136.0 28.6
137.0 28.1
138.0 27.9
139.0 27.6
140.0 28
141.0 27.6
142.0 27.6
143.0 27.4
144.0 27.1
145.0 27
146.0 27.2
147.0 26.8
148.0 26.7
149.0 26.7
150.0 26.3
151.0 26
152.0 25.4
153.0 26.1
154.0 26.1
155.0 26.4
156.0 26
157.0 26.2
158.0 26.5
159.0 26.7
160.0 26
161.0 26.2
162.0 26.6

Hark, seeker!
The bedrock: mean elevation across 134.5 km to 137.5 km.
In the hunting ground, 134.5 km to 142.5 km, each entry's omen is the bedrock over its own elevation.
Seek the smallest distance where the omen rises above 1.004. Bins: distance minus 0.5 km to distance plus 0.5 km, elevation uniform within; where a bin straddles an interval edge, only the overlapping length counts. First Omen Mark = 137.0 km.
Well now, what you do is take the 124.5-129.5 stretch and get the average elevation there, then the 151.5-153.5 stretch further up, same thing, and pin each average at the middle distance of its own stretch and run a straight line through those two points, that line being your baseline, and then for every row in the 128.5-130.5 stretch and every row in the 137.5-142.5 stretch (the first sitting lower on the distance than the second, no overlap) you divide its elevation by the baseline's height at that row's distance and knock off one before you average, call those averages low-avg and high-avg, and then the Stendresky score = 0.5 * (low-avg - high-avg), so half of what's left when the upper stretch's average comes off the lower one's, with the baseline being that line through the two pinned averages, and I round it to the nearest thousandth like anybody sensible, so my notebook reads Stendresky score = -0.007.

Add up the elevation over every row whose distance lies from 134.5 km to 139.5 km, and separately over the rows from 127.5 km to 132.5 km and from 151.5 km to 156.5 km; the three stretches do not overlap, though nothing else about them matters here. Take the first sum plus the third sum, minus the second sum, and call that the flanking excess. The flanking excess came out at 126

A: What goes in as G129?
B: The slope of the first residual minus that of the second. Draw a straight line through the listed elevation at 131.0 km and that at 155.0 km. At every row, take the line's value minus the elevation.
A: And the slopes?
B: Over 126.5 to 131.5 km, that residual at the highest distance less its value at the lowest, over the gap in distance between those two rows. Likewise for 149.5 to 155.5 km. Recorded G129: 0.2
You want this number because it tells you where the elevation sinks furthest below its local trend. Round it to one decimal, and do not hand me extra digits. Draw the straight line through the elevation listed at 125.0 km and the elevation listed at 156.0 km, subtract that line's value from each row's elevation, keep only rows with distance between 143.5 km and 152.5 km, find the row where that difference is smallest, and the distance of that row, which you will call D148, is 152.0 km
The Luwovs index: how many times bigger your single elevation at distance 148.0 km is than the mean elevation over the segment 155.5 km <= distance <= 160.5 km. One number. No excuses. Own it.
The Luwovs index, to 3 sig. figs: 1.02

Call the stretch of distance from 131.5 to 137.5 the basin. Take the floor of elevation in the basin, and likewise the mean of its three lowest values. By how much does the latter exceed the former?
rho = 0.20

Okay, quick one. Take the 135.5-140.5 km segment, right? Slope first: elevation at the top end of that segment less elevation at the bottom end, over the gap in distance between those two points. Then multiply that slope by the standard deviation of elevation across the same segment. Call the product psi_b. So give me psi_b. -0.05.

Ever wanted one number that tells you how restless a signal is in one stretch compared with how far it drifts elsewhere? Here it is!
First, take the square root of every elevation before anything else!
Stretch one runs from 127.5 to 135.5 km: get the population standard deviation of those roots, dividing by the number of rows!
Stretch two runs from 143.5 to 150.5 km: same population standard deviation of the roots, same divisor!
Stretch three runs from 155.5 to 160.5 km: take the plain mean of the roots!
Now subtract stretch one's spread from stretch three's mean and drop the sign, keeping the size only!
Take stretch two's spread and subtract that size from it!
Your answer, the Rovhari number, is -5.06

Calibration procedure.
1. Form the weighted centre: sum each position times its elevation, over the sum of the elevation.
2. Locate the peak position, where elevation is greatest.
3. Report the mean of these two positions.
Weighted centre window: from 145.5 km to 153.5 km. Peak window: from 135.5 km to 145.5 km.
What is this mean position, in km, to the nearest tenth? 142.7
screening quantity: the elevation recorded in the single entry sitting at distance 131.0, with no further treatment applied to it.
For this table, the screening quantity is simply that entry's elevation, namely 28.3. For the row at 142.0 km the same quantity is 27.6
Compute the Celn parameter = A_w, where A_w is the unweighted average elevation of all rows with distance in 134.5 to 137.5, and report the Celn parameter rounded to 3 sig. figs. 28.5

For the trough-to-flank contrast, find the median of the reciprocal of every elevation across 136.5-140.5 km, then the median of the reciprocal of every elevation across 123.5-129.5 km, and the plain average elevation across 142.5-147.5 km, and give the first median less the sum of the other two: -27.1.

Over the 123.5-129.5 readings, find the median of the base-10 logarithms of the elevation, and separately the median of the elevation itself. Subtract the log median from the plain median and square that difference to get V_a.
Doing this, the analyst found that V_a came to 764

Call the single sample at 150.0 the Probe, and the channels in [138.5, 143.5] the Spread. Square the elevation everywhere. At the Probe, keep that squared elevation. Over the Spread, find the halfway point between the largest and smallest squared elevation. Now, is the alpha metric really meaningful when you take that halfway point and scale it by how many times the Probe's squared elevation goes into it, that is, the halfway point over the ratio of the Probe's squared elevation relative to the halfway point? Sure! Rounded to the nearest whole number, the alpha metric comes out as 851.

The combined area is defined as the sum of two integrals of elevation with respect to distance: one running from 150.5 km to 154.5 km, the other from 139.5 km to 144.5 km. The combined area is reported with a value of 241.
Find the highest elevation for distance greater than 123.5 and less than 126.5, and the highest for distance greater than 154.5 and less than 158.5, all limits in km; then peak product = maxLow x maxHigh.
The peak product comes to 798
